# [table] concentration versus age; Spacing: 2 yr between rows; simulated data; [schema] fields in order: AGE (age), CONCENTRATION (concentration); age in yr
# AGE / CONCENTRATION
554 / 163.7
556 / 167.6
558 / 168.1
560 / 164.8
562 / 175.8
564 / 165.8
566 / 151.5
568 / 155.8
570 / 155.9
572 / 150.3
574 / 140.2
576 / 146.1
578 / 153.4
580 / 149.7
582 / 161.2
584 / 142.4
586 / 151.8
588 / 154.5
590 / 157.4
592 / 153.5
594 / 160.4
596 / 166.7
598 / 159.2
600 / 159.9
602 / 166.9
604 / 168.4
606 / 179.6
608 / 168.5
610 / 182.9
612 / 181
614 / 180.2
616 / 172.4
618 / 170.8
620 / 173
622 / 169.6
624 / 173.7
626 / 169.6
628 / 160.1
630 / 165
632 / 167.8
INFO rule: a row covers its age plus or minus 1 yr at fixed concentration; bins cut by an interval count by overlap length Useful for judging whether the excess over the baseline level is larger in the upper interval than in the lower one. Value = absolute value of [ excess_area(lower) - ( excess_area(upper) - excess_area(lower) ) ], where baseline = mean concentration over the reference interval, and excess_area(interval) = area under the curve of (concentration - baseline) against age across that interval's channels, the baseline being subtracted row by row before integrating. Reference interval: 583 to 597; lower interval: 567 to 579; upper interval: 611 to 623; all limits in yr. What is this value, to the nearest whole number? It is 350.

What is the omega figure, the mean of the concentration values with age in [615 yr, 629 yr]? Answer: 170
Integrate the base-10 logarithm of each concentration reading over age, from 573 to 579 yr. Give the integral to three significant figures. 13.0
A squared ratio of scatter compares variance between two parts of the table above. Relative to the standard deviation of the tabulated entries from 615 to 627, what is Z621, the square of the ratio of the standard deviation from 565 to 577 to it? 11.7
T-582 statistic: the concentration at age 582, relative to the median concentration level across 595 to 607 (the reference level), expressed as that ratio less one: -0.034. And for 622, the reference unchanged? 0.017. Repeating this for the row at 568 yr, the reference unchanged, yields -0.066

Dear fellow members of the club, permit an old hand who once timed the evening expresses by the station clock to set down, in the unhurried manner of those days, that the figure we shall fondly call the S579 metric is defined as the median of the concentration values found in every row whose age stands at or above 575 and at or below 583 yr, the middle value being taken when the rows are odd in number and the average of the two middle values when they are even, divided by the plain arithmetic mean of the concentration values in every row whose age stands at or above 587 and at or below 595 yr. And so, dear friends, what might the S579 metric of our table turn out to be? 0.97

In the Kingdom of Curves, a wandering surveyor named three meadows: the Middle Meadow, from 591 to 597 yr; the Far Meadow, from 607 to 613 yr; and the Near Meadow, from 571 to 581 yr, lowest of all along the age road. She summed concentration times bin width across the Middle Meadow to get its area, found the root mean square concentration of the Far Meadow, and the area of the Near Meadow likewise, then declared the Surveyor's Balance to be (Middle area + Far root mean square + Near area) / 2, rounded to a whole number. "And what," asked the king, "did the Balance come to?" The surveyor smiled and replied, 1309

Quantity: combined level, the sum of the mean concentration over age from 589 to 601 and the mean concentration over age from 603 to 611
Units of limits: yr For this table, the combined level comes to 334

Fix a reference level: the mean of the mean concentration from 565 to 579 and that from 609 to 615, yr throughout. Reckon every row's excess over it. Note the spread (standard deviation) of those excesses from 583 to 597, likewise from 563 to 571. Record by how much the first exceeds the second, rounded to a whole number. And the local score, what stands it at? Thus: 2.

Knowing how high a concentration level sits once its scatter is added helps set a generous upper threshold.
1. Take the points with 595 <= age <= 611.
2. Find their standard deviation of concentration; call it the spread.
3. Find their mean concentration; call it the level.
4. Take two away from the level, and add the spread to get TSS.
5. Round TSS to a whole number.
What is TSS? 175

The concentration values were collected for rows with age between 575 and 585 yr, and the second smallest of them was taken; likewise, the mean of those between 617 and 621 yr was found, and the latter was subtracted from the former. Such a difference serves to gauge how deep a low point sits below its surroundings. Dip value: -25.8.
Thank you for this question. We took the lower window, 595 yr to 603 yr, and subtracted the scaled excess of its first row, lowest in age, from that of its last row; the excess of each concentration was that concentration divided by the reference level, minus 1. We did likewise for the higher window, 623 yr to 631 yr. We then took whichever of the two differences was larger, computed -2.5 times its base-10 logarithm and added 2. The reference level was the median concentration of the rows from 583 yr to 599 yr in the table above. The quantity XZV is 9.2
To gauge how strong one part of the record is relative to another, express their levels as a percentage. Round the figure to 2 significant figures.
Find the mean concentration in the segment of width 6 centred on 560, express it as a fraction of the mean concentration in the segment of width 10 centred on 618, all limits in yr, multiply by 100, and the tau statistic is 98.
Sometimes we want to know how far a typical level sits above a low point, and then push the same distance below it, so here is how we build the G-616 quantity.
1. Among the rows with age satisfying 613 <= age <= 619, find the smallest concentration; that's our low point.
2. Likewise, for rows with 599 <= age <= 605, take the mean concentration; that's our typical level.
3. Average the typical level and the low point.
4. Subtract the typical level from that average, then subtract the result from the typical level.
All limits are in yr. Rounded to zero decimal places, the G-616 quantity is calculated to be 162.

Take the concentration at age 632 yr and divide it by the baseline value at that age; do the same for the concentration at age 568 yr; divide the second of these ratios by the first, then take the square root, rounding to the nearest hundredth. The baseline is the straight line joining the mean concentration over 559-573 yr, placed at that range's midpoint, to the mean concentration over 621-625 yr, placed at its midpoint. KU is 1.00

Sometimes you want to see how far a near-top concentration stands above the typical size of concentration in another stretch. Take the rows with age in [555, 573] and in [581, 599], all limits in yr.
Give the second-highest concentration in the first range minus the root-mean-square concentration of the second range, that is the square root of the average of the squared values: 11.6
